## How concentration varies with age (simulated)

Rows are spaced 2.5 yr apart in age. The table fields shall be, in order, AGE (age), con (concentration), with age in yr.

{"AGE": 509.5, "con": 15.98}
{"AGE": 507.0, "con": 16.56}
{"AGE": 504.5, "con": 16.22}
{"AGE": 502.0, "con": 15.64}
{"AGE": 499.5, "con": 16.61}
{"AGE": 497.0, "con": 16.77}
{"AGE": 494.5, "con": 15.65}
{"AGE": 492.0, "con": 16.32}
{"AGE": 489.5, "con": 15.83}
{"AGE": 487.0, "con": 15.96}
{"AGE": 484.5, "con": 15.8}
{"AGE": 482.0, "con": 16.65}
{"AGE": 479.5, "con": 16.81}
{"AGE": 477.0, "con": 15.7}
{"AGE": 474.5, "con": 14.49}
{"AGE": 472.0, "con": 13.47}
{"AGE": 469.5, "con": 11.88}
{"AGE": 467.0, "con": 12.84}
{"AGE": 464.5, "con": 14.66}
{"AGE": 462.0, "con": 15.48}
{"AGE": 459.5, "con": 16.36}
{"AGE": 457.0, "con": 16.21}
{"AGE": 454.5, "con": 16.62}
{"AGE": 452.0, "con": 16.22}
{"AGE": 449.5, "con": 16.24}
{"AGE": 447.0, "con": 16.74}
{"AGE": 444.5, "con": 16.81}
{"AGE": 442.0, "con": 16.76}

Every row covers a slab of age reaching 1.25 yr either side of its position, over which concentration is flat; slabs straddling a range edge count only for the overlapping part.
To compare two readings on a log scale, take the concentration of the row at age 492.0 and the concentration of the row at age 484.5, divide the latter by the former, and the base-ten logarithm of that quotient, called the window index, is -0.014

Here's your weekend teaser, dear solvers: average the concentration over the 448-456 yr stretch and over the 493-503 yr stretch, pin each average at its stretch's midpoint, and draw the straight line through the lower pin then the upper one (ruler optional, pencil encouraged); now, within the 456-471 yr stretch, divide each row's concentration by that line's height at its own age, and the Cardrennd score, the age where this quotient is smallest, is 469.5 yr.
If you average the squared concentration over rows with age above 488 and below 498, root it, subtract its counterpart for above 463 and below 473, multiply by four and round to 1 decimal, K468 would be 11.6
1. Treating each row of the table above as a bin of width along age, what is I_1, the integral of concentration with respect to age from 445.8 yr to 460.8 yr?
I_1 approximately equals 246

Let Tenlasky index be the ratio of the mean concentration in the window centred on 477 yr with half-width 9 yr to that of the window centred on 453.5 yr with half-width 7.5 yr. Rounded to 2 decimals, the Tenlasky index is 0.91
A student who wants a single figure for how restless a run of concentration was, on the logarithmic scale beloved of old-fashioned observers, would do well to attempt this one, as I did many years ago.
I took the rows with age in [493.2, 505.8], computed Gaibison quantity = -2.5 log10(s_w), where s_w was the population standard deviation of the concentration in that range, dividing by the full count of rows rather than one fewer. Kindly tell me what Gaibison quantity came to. 0.82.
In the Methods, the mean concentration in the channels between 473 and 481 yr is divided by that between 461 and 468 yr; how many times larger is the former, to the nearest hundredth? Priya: 1.09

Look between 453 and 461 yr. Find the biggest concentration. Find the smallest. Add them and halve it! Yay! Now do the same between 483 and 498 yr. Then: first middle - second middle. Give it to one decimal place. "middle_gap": 0.2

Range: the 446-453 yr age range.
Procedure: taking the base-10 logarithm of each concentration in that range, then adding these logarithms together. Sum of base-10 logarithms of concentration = 3.64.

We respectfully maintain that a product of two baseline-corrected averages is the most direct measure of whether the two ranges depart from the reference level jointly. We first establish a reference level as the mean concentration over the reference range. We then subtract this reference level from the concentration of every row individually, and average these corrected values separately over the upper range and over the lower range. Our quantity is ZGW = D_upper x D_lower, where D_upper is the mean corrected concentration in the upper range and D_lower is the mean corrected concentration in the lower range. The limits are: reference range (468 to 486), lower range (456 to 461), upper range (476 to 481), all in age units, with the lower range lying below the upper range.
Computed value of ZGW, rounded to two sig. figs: 1.7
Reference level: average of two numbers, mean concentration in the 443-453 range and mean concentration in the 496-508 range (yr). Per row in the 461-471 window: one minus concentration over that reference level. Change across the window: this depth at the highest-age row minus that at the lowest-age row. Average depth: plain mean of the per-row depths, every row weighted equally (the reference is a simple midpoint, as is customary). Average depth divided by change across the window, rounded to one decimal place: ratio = 0.8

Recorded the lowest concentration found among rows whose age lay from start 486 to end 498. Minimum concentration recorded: 15.65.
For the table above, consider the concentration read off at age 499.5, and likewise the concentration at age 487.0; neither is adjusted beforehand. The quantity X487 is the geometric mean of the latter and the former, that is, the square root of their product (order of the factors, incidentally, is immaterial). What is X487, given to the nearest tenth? 16.3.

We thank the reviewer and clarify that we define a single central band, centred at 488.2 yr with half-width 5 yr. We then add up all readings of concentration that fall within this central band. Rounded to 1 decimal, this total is 63.9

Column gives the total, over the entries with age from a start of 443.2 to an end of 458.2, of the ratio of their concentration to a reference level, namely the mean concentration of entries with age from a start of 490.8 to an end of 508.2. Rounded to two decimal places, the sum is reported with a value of 6.08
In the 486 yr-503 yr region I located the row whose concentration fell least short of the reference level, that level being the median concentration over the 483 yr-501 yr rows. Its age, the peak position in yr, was 497.0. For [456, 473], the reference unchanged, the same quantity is 459.5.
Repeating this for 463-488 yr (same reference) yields 479.5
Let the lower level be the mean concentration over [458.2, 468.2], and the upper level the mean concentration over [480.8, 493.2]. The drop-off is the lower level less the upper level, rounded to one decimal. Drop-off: -1.3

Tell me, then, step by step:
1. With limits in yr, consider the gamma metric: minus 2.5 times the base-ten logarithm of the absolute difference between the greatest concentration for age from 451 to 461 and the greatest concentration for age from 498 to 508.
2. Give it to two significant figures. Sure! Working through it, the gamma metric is 5.0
